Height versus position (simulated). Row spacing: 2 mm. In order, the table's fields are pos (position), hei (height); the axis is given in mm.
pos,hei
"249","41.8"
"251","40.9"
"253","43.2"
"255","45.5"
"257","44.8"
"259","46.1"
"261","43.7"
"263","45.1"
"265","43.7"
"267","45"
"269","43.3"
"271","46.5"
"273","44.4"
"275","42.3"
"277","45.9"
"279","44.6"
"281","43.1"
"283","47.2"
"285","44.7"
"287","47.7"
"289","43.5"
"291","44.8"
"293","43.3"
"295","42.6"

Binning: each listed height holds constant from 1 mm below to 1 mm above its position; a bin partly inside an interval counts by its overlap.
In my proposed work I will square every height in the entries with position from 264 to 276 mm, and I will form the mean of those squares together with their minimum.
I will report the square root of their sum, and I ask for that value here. 61.2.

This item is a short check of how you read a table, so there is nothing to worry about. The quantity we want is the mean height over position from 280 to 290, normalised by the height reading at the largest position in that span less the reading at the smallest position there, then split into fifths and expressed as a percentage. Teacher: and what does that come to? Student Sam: 2262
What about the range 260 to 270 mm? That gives -2208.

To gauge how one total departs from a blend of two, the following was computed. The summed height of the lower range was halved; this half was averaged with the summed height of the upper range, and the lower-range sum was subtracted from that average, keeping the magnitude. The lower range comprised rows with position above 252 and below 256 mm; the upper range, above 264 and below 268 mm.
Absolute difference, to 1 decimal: 22.2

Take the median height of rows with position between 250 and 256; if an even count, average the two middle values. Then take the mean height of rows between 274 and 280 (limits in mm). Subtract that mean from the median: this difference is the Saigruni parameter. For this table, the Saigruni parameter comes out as -1.1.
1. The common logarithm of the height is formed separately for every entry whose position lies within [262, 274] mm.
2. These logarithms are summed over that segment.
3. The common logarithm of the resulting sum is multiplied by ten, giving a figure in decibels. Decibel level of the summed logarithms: 10.0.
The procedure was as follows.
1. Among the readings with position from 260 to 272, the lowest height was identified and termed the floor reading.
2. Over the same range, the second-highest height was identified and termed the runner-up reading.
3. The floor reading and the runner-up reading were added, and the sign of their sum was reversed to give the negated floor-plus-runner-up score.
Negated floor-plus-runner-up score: -88.4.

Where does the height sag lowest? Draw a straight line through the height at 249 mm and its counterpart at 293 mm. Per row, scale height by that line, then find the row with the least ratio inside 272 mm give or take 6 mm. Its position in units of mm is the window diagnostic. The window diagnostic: 275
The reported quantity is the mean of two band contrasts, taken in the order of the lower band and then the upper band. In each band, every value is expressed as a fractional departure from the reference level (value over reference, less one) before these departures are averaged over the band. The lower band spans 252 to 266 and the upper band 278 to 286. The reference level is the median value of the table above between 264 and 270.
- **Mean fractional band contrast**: 0.024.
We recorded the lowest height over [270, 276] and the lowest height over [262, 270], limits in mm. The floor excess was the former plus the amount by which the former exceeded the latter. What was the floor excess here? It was 41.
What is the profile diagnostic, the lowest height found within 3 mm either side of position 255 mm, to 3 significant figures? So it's 43.2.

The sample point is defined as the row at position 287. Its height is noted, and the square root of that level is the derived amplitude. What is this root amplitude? 6.91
